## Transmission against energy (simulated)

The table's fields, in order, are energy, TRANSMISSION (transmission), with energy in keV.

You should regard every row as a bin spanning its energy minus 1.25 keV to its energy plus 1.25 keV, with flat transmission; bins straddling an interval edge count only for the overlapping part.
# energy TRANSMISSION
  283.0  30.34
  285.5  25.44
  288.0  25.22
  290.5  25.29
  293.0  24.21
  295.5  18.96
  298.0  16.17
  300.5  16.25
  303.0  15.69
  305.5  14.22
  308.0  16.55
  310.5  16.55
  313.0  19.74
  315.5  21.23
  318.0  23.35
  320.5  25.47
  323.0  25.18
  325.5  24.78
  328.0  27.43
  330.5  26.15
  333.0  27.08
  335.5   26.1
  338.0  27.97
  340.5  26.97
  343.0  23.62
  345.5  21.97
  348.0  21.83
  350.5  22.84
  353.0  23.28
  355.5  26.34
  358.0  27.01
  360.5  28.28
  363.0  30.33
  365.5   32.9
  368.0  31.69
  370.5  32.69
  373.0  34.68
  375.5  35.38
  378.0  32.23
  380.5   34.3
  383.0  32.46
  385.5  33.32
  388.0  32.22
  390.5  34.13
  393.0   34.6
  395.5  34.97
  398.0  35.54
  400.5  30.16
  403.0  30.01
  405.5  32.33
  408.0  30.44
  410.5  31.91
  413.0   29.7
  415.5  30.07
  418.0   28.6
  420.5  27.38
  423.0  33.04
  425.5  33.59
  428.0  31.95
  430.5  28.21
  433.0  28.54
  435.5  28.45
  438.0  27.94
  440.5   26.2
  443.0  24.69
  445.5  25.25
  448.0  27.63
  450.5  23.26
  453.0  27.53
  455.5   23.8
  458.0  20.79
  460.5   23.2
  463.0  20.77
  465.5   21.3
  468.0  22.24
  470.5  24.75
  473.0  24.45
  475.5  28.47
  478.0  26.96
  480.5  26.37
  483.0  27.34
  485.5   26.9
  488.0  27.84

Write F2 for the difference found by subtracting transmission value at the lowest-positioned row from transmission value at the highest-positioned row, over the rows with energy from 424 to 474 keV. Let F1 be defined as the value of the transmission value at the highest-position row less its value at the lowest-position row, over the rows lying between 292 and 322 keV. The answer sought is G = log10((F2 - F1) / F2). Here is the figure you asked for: 0.1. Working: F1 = 1.3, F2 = -9.1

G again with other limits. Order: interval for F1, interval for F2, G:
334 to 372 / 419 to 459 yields 0.3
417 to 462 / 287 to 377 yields 0.2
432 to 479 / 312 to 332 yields 0.1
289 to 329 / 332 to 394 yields -0.1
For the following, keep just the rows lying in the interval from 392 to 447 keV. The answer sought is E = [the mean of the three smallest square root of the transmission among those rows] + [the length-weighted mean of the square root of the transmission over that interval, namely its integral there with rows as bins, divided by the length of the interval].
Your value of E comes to 10.5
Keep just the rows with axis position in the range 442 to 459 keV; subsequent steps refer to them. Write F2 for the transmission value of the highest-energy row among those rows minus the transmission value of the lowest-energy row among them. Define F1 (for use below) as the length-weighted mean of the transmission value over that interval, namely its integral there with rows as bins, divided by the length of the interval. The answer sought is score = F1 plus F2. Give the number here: 21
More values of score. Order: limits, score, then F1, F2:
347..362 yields 32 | 25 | 6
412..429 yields 33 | 31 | 2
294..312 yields 14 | 16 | -2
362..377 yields 38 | 33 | 5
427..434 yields 26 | 30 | -3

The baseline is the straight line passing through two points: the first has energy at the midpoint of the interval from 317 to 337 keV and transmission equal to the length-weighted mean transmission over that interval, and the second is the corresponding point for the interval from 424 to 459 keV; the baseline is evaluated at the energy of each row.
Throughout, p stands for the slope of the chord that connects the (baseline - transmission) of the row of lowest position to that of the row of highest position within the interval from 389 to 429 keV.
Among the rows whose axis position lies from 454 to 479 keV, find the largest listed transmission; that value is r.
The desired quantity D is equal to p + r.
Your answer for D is 28.5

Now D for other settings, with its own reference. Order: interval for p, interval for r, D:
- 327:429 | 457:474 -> 24.7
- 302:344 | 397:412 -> 35.4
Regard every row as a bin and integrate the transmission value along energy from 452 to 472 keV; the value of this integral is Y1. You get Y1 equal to 460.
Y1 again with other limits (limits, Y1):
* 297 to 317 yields 343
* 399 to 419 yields 610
